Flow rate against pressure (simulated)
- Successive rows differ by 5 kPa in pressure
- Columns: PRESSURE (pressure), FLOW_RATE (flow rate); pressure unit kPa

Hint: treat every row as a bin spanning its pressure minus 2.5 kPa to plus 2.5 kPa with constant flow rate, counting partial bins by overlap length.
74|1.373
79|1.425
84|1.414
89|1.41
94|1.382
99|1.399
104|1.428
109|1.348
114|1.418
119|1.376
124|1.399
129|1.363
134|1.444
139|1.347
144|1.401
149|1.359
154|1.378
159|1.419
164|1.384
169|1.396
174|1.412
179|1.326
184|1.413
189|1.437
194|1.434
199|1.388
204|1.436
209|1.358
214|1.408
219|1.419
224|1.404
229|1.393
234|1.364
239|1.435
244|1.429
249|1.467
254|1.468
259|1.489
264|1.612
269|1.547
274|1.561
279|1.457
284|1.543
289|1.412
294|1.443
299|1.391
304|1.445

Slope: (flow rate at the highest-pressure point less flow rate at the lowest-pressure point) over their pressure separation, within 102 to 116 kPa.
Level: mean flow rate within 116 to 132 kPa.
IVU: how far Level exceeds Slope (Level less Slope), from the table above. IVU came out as 1.38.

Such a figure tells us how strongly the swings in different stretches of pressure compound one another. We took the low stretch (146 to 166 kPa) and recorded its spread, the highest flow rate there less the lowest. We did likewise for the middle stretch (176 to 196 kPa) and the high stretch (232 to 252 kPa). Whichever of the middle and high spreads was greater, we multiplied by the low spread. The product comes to 0.0067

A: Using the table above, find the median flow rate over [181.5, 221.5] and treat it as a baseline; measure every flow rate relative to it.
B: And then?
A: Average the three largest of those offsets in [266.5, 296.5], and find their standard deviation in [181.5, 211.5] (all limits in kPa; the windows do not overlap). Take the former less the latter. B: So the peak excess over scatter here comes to 0.10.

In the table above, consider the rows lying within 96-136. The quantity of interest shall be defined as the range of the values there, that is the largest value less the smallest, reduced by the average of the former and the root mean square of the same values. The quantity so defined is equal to -0.651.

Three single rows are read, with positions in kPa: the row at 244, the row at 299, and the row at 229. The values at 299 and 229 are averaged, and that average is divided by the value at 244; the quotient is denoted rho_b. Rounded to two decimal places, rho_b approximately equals 0.97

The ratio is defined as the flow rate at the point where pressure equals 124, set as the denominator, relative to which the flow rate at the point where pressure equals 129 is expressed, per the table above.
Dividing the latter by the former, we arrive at 0.974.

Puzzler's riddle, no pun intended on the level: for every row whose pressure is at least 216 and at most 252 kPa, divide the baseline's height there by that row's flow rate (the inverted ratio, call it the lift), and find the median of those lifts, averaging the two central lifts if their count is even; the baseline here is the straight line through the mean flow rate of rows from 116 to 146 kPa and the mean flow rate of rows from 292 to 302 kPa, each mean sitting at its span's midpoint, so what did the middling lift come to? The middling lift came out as 0.99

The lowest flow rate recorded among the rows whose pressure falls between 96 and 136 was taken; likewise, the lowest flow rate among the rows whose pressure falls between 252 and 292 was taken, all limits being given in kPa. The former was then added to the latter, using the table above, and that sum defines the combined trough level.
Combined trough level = 2.76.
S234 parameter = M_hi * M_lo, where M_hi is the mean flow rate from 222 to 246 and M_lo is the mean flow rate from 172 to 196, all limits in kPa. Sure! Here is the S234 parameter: 1.97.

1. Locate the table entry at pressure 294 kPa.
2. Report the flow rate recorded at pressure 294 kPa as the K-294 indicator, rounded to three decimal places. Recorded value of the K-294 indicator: 1.443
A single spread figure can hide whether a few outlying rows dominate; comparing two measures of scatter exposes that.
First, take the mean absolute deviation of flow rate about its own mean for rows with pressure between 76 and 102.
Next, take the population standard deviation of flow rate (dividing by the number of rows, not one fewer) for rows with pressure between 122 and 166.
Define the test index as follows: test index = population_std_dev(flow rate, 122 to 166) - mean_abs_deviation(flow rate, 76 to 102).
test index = 0.017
